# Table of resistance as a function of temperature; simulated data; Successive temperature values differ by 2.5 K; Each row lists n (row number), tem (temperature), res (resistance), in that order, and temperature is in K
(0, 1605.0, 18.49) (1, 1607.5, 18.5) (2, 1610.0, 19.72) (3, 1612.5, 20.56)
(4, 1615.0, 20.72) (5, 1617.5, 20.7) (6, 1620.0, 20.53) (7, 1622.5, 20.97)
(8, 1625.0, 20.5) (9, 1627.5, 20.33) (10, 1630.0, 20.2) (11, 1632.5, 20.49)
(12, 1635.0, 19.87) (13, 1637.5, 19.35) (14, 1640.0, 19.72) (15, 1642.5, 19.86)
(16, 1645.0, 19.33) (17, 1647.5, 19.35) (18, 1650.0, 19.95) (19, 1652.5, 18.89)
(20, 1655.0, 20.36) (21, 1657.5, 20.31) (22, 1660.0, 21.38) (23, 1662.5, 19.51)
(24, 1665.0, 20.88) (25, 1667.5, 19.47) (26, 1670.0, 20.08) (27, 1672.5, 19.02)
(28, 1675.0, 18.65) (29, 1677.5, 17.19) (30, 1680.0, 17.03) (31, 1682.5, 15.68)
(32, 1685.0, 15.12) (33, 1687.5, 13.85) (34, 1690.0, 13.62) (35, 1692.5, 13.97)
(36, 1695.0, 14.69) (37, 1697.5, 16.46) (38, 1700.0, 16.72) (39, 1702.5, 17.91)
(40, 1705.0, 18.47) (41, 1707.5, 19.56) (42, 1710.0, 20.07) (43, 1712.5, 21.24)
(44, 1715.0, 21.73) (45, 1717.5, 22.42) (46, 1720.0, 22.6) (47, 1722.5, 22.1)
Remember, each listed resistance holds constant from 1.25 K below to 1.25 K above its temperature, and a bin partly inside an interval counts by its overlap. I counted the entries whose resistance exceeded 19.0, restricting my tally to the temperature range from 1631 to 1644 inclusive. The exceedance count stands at 5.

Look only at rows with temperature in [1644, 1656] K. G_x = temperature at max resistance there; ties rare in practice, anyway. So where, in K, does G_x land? 1655.0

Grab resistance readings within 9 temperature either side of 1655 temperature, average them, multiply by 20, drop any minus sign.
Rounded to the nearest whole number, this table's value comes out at 399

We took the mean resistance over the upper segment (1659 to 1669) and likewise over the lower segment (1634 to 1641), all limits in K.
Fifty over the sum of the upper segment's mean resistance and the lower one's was 1.25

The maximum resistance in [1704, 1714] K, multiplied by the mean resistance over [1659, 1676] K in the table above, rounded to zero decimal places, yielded 422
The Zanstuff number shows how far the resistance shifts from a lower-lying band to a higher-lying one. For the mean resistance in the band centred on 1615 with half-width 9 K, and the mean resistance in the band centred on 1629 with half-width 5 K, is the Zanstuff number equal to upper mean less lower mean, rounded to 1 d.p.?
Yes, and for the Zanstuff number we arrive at 0.1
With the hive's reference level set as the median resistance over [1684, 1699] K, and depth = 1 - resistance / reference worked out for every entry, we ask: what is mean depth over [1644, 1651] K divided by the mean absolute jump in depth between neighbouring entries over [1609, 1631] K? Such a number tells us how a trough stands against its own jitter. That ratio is -17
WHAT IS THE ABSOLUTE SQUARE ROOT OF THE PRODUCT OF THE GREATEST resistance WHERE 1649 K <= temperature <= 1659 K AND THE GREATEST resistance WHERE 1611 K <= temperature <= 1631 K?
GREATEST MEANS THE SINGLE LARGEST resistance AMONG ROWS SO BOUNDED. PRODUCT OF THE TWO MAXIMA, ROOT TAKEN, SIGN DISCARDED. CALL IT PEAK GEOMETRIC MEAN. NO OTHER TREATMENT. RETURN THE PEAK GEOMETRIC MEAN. 20.7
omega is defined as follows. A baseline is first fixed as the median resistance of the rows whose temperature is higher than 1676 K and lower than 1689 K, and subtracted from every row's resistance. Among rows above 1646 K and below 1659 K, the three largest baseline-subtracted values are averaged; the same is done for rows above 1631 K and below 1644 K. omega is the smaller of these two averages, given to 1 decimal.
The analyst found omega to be 4.4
